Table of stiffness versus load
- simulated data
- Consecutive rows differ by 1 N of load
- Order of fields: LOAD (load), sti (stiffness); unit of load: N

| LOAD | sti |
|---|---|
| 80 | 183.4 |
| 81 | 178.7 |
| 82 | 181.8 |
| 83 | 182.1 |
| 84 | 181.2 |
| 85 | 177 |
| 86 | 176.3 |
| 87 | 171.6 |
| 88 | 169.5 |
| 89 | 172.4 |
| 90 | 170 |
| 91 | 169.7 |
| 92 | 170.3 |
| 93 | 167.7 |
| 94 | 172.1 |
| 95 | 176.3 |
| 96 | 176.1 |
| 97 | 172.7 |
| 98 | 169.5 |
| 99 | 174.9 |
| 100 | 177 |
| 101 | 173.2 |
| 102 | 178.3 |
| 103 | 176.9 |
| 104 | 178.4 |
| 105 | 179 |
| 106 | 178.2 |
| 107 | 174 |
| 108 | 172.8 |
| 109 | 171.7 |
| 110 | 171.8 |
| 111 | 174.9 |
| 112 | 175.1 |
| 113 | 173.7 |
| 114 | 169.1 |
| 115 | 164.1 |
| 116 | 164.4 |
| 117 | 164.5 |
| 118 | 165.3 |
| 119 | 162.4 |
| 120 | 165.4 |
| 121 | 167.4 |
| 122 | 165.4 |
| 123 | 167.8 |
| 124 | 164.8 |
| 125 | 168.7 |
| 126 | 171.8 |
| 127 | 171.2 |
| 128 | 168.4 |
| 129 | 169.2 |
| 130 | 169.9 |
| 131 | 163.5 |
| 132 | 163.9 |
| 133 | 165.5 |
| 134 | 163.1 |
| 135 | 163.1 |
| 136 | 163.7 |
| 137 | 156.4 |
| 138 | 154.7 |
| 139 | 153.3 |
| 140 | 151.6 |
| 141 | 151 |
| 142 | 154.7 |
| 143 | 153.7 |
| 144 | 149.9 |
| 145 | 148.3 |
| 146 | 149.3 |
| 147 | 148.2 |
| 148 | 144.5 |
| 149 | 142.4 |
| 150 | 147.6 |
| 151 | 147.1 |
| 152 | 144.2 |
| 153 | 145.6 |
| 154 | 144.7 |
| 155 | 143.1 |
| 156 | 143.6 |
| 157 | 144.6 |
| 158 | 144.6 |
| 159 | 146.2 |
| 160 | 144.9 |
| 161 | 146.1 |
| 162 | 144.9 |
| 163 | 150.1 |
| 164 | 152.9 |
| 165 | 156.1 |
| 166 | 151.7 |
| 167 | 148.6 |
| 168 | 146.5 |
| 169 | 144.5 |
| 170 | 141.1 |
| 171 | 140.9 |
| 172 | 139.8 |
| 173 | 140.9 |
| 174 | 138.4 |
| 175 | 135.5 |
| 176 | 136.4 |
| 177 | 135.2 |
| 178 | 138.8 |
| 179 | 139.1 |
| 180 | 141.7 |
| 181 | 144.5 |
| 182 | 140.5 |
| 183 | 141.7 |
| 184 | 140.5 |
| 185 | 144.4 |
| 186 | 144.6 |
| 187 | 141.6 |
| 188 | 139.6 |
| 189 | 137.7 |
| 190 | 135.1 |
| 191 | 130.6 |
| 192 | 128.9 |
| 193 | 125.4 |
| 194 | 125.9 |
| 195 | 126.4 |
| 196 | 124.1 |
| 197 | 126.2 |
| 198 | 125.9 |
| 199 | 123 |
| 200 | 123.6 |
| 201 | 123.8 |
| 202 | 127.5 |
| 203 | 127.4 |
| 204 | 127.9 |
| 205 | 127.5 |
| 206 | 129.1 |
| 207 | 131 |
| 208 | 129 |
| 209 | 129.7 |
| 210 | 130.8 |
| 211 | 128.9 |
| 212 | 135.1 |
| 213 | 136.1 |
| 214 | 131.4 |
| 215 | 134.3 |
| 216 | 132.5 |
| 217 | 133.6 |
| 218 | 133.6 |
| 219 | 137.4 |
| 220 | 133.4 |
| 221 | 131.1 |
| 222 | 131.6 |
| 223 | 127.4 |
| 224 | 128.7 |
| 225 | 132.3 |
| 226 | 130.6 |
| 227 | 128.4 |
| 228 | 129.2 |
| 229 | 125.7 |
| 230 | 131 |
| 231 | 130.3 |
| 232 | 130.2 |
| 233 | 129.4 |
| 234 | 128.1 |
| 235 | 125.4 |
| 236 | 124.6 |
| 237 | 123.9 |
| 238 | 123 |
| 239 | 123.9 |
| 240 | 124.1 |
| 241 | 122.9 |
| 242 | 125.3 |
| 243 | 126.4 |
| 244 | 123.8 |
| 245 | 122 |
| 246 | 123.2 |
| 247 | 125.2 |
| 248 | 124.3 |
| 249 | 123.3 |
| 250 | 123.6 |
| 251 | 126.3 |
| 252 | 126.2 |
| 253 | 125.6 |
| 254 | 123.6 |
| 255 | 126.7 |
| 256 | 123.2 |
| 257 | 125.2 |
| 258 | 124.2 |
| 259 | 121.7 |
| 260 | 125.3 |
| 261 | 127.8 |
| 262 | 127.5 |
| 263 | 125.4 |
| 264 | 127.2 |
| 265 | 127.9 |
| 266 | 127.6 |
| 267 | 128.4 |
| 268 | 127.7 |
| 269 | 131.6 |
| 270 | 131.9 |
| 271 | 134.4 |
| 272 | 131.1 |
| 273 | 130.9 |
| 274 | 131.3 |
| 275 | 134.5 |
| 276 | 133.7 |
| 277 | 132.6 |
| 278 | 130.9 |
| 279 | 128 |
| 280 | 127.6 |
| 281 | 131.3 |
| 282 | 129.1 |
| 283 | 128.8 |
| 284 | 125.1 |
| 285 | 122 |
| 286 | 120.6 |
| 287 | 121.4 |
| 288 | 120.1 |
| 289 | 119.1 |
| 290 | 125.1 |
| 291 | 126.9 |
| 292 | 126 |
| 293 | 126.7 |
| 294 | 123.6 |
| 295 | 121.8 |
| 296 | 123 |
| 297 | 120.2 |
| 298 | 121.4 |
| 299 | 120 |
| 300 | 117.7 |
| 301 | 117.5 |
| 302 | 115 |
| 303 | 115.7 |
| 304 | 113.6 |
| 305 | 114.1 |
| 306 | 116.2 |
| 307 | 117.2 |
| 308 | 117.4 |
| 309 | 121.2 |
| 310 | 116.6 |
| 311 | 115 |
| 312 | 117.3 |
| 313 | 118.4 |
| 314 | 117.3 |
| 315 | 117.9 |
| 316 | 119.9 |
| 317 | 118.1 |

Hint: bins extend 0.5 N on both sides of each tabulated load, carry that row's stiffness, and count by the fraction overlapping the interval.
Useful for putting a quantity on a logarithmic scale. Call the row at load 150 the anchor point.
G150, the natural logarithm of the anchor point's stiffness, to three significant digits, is 4.99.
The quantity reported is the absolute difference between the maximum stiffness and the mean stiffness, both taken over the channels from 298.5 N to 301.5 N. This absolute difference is 1.6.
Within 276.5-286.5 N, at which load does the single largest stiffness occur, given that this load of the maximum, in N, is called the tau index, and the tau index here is 277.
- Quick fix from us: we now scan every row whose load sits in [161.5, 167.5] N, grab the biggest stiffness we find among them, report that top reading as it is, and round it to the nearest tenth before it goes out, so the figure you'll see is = 156.1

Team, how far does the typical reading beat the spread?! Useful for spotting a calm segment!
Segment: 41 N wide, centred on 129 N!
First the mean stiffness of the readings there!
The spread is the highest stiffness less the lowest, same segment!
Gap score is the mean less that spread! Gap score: 129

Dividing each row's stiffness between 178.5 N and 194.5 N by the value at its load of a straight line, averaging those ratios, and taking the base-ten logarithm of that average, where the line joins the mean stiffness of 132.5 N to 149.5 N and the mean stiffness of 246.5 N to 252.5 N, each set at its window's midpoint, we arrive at -0.013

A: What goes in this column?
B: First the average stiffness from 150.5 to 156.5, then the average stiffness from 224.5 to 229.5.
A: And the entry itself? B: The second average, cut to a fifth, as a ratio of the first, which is 0.18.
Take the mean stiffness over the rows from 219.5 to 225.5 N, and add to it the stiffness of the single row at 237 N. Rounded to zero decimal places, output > 255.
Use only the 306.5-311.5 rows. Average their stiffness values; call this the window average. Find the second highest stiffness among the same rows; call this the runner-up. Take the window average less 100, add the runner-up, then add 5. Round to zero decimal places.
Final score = 140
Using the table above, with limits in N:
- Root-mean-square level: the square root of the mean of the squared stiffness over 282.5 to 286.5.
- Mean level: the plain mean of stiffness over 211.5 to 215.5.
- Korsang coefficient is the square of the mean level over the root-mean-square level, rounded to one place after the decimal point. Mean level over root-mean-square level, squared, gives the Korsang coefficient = 1.2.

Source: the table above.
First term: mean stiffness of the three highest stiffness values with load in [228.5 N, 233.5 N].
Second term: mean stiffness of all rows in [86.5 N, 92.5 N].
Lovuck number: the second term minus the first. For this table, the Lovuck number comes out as 40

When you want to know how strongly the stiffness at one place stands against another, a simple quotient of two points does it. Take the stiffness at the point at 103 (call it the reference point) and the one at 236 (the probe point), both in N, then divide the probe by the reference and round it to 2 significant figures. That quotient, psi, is 0.70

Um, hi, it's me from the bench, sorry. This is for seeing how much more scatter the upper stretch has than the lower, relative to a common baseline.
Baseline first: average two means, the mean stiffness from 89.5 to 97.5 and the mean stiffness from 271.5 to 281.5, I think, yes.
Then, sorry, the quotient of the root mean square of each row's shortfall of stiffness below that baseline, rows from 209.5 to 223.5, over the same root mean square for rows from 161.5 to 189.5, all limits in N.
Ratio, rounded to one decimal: 1.9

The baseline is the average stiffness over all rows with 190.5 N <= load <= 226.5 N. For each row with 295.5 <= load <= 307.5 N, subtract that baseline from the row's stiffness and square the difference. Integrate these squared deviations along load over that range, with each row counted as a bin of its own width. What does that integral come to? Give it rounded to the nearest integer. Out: 1784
